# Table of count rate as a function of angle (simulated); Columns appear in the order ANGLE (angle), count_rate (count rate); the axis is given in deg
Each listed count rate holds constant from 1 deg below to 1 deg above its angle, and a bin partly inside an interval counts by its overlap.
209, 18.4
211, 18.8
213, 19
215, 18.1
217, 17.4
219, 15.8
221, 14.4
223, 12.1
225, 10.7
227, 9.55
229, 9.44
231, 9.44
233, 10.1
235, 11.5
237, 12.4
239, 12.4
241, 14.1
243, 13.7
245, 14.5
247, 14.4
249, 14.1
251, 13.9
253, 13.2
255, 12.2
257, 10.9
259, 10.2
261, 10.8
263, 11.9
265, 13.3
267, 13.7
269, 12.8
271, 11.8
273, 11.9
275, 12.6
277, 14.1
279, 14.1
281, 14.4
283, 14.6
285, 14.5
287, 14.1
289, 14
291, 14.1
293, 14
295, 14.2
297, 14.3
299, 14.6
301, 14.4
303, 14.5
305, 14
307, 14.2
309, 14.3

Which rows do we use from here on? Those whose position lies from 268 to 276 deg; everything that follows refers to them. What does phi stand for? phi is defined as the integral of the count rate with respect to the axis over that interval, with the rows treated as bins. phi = 98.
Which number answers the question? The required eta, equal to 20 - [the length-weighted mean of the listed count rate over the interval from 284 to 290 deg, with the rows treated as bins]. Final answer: 5.8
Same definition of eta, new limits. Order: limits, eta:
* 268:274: 7.8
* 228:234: 10.3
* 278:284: 5.6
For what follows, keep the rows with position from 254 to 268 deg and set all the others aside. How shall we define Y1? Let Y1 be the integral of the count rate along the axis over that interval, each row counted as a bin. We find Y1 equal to 166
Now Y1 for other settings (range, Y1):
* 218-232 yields 163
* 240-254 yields 196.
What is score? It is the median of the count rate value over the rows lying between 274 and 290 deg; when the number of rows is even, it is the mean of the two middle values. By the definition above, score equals 14.1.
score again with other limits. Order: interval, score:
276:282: 14.1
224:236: 9.8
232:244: 12.4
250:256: 13.2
